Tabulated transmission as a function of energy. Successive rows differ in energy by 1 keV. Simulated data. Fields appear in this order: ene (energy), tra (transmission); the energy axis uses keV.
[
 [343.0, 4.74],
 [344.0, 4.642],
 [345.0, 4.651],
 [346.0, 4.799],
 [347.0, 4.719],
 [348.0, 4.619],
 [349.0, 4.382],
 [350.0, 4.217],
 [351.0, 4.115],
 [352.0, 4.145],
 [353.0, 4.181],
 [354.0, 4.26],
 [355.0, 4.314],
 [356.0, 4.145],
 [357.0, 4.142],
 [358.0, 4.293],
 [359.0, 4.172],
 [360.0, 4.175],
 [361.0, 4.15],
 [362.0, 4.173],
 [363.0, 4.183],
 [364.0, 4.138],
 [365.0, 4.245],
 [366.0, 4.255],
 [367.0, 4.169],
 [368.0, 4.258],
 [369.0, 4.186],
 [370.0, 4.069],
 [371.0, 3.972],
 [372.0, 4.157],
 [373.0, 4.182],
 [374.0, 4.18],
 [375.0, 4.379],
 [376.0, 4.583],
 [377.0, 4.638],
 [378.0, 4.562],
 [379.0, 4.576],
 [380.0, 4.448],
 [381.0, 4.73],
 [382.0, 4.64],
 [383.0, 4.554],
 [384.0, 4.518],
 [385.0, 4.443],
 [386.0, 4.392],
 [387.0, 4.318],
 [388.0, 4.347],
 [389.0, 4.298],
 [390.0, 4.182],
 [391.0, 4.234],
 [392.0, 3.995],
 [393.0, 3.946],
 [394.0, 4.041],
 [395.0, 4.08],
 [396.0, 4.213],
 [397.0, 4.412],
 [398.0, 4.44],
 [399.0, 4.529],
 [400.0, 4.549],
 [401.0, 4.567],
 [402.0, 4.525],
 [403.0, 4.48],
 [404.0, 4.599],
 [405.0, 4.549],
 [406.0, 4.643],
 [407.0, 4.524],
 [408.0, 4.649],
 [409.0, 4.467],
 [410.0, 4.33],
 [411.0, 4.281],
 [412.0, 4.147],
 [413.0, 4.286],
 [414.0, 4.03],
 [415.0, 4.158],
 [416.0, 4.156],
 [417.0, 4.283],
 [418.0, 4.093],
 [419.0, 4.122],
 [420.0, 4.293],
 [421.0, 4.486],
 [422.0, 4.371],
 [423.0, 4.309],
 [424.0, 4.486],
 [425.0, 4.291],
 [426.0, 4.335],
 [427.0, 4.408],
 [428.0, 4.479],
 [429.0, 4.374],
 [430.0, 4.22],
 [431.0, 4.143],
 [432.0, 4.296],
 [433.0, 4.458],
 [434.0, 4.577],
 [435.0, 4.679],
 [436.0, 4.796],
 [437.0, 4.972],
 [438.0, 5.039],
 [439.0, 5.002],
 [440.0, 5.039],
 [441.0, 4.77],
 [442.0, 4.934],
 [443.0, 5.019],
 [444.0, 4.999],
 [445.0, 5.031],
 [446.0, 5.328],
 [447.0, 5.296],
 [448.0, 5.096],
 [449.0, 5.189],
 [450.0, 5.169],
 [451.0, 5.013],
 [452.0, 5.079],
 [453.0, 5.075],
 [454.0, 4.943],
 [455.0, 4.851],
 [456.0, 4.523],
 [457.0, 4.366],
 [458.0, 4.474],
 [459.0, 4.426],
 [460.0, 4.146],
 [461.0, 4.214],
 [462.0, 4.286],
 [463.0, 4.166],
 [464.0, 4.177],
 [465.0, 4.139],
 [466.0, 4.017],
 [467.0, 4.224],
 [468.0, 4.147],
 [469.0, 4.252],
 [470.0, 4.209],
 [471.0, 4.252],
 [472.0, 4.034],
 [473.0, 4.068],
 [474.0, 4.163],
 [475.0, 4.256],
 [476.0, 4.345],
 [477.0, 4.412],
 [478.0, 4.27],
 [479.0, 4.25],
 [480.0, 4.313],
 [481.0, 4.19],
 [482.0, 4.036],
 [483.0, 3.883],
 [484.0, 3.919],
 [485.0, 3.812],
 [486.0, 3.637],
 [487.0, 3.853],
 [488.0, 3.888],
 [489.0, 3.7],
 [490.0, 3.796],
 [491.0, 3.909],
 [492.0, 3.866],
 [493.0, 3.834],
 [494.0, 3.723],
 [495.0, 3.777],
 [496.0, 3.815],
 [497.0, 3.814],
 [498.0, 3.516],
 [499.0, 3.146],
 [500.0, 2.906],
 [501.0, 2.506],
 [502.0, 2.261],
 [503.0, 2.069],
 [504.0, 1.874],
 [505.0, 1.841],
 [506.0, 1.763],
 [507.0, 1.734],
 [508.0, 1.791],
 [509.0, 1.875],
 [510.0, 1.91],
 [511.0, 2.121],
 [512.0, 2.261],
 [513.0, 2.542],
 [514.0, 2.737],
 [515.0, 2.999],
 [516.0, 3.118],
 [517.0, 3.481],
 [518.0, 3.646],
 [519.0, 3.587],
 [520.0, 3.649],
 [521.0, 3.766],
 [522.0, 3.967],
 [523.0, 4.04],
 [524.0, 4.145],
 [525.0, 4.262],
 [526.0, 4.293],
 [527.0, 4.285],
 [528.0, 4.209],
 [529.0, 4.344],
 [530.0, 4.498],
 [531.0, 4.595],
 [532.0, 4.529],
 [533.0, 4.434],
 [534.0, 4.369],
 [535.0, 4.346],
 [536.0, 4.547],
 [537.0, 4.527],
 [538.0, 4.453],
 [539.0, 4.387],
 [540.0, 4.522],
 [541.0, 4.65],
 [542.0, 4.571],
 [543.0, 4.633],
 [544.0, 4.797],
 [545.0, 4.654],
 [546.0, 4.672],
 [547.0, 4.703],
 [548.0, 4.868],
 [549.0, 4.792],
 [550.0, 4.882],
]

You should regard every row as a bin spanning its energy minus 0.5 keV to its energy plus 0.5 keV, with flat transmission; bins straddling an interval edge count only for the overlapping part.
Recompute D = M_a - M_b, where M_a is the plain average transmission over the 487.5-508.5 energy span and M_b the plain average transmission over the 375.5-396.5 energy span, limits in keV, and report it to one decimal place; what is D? -1.3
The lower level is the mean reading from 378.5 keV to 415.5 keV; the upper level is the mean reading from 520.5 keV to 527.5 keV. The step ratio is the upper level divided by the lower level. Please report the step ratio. 0.94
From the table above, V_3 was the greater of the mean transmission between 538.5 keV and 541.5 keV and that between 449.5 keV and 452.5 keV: 5.09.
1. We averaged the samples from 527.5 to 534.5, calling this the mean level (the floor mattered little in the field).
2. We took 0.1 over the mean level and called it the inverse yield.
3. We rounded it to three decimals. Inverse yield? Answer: 0.023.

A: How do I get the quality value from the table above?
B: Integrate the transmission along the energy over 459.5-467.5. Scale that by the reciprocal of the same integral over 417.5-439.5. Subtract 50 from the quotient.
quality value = -49.7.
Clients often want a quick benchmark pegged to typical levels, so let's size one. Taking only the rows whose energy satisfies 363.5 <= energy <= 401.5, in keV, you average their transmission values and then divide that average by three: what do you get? 1.44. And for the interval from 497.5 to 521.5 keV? 0.88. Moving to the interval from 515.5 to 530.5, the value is 1.32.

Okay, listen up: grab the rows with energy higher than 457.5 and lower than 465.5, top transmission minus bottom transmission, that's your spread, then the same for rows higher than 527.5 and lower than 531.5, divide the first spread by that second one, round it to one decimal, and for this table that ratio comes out 0.9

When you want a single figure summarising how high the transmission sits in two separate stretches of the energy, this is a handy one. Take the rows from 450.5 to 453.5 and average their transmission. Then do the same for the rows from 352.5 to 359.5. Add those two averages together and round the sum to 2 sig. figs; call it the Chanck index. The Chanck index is 9.3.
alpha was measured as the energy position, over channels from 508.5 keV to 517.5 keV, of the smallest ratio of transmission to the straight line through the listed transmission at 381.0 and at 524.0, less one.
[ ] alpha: 509.0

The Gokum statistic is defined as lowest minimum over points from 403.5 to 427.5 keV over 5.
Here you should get 0.81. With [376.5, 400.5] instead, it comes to 0.79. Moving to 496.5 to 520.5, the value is 0.35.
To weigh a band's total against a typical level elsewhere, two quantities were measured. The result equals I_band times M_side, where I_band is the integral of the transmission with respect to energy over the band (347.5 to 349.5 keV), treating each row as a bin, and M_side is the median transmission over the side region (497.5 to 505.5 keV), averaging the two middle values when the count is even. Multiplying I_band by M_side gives 21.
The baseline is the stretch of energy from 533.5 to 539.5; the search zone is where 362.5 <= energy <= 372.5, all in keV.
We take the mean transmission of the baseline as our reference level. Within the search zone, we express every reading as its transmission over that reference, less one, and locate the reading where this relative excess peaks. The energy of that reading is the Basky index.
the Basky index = 368.0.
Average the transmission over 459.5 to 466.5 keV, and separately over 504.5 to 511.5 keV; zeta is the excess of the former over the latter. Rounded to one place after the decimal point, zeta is 2.3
